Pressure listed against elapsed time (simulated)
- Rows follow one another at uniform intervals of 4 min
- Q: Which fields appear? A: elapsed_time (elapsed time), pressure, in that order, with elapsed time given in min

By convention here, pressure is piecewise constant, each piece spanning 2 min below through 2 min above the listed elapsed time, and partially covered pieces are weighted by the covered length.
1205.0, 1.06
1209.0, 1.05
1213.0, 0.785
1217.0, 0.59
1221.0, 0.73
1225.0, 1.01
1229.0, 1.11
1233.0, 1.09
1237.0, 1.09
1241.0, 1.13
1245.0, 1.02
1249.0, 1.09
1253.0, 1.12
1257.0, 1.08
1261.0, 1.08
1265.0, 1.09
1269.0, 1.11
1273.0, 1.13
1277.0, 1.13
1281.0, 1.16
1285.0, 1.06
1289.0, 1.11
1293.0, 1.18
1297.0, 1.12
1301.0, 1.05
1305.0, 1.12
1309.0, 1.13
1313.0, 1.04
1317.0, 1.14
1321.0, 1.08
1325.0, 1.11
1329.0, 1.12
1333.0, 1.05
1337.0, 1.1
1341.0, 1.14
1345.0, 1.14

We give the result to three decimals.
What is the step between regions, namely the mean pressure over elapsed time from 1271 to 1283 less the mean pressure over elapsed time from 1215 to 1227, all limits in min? 0.363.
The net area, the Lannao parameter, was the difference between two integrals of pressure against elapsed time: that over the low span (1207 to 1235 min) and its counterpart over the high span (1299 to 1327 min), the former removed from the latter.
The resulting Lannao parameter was 5.2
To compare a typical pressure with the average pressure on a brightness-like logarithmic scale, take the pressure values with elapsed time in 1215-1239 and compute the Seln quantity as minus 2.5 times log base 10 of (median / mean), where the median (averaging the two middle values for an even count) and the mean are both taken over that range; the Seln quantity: -0.12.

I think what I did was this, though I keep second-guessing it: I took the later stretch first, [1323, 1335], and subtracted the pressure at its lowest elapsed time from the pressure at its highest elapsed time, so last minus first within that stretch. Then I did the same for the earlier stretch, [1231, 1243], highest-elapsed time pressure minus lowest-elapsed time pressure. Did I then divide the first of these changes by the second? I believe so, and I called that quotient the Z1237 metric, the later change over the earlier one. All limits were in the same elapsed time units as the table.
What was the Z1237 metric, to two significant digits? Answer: -1.5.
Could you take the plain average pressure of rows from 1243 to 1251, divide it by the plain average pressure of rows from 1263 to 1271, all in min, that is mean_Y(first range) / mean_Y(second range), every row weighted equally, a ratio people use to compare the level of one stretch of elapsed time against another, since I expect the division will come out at 0.96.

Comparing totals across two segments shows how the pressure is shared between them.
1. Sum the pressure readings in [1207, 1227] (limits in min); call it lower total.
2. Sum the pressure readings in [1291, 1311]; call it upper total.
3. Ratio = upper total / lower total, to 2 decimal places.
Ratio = 1.34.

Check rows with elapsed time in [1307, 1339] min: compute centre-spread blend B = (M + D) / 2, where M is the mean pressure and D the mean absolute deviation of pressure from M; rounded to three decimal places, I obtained 0.563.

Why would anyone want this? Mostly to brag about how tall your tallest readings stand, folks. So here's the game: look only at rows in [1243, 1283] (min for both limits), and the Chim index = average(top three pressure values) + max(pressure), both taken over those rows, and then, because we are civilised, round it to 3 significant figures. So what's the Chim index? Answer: 2.30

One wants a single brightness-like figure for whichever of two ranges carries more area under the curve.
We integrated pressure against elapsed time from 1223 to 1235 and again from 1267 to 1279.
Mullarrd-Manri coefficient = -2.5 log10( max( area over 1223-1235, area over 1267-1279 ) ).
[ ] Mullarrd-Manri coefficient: -2.82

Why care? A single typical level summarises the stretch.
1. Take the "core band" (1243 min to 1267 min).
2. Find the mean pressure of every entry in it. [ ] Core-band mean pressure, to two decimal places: 1.08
